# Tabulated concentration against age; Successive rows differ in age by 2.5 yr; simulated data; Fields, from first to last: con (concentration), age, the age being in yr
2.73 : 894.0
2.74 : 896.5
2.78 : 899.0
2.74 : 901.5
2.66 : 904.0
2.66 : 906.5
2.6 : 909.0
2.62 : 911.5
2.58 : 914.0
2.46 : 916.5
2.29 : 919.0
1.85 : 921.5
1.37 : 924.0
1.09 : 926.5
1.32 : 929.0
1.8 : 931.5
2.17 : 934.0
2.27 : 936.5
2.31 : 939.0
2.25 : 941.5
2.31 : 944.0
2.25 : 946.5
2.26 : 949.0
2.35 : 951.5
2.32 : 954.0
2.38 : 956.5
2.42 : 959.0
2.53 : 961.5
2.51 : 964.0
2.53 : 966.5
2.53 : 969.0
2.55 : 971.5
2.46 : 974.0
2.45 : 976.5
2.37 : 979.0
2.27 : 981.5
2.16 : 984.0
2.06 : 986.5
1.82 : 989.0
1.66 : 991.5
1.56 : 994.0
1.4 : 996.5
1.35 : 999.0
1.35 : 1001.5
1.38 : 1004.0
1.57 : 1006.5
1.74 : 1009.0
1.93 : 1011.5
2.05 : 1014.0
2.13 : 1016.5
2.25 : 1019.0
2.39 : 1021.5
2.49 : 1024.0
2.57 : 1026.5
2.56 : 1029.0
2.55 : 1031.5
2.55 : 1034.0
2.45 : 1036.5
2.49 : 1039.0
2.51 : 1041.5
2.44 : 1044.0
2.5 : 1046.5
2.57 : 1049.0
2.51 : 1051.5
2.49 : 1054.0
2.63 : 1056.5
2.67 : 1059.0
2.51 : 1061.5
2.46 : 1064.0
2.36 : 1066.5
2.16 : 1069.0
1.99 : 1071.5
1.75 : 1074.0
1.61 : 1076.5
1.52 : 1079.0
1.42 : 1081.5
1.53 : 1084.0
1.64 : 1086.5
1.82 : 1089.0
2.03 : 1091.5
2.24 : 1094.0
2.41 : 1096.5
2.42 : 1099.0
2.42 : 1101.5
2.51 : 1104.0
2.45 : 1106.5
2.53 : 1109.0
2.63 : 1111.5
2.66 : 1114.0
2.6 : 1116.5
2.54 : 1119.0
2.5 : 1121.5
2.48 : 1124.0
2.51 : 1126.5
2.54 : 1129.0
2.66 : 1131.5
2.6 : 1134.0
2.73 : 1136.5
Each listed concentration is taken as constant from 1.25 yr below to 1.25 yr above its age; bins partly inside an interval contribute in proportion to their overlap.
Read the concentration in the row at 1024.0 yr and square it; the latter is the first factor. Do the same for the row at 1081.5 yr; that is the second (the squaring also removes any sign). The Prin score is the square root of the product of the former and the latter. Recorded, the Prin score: 3.5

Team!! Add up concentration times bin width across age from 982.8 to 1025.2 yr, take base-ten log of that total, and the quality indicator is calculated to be 1.89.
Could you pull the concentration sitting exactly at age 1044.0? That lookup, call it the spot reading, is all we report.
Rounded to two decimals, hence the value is 2.44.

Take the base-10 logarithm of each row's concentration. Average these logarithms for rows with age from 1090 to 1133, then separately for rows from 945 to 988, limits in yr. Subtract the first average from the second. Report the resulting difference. -0.018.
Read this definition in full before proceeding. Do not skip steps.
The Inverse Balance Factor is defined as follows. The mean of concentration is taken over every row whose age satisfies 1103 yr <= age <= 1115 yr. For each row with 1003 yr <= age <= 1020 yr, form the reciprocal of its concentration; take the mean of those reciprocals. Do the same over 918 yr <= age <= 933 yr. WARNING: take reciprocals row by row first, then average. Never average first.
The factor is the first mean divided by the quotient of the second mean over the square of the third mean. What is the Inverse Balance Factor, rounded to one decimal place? 2.0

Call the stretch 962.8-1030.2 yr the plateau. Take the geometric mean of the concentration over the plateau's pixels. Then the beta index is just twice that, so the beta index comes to 4.1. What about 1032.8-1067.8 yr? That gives 5.0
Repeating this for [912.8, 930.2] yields 3.5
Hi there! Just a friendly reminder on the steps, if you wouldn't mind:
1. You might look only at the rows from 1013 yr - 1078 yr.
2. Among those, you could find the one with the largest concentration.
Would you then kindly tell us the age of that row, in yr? 1059.0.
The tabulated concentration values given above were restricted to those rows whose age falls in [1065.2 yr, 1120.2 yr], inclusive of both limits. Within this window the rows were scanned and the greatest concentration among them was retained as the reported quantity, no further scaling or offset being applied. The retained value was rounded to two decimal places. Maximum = 2.66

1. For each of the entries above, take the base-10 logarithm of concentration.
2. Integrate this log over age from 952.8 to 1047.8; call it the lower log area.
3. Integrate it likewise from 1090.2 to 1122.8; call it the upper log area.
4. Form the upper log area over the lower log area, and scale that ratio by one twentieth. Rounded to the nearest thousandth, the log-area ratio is 0.020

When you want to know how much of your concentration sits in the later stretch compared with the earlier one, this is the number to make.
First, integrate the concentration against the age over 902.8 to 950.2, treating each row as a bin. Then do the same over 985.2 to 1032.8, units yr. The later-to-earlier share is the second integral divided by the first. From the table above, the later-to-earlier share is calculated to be 0.90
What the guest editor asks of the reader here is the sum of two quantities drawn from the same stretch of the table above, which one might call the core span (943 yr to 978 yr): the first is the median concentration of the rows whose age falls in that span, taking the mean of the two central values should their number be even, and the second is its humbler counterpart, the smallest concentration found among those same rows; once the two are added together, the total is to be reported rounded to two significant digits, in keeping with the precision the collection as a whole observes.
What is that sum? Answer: 4.7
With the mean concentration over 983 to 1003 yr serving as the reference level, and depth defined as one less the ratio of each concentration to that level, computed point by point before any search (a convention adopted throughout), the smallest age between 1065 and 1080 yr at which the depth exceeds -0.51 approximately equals 1066.5 yr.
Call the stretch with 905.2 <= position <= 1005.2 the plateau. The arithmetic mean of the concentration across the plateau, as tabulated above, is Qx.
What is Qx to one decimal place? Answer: 2.1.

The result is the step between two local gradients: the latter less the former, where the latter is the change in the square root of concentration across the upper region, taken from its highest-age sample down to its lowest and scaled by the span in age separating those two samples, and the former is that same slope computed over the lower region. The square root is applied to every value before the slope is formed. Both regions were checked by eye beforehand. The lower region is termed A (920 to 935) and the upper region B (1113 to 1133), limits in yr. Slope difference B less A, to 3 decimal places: -0.009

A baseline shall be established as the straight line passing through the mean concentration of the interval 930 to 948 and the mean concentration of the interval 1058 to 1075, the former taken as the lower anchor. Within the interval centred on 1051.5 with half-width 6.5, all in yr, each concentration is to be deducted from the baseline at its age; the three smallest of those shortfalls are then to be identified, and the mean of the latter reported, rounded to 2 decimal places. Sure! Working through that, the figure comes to -0.31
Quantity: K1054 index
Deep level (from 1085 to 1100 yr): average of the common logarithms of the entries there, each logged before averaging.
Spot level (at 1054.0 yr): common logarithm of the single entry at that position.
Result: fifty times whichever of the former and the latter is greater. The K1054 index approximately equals 19.8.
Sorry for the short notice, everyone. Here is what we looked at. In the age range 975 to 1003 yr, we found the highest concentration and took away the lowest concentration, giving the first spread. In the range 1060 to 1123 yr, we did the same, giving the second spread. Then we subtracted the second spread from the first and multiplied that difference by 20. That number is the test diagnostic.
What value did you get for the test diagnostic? -3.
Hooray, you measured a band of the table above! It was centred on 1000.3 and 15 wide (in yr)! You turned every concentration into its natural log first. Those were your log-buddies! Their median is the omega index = 0.33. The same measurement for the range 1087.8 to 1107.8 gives 0.88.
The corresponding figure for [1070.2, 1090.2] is 0.49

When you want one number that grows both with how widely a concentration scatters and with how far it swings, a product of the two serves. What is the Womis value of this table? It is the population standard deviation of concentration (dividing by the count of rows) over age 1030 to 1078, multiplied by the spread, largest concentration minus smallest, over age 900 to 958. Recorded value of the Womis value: 0.47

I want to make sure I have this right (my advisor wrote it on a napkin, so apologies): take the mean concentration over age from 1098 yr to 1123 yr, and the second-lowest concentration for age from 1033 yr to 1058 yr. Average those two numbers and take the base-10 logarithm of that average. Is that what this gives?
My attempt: 0.396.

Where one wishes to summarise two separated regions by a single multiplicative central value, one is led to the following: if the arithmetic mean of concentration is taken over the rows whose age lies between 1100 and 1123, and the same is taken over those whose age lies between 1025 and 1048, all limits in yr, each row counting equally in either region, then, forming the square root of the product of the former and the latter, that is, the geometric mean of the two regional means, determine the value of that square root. 2.5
